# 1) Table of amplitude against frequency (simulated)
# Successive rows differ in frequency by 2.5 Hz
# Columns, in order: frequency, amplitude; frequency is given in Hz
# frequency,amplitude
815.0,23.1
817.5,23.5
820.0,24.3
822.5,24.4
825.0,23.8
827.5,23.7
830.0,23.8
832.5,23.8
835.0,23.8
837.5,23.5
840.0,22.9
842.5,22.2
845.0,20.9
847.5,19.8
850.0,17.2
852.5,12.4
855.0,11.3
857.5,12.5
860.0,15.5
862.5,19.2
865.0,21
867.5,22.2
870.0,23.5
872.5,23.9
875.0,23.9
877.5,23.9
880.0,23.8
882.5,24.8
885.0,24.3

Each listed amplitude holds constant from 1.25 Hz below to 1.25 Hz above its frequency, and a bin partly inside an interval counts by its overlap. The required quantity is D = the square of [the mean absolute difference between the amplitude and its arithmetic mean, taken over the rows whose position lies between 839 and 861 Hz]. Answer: 14.4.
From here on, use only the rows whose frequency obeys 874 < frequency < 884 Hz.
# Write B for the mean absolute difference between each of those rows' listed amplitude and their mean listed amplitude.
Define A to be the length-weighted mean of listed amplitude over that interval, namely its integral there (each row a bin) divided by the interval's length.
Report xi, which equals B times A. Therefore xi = 8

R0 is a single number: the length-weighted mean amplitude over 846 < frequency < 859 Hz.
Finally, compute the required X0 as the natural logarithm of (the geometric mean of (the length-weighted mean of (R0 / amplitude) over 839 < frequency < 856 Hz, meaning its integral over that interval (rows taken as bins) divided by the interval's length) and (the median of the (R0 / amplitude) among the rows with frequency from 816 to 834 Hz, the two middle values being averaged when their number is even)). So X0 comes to -0.31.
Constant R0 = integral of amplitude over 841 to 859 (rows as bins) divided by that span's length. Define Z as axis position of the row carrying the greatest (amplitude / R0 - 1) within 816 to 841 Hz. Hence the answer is 822.5 Hz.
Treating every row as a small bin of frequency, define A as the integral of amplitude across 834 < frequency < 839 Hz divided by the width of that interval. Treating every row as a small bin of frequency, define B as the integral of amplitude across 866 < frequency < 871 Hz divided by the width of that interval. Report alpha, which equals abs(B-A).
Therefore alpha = 1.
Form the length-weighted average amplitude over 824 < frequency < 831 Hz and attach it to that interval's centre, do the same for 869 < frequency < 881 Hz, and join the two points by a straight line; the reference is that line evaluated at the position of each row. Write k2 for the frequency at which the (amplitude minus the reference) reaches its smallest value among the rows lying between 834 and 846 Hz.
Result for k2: 845.0 Hz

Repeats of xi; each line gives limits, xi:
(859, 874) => 50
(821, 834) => 5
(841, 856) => 64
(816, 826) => 8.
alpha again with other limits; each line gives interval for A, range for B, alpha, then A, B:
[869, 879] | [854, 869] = 7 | 23.8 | 17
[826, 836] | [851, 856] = 12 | 23.8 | 12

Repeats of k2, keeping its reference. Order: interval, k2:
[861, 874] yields 862.5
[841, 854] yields 852.5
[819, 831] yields 827.5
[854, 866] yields 855.0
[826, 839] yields 837.5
